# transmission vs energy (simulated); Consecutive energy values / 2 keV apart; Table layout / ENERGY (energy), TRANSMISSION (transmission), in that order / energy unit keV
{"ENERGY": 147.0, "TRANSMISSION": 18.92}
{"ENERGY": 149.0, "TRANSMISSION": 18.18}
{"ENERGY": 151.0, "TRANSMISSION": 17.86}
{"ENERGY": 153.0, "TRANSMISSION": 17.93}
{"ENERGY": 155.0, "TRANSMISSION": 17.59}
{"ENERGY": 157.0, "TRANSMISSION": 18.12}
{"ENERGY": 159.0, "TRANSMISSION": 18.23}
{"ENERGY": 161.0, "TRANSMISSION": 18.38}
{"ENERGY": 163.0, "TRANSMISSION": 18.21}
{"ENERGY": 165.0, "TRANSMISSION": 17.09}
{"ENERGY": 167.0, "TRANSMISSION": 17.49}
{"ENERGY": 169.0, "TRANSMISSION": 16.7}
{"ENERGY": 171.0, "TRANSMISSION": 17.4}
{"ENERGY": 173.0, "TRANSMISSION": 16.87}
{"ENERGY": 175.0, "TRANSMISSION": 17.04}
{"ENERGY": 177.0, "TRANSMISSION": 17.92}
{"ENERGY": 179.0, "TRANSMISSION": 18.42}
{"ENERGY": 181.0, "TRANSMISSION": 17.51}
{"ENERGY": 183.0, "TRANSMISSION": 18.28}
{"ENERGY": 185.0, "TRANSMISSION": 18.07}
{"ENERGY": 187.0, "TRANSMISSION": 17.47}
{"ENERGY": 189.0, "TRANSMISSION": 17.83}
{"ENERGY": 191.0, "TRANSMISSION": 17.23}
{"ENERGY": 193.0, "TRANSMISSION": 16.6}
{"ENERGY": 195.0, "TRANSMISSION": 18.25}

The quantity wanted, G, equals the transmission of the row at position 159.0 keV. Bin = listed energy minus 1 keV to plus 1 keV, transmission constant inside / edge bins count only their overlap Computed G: 18.23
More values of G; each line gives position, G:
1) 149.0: 18.18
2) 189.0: 17.83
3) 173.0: 16.87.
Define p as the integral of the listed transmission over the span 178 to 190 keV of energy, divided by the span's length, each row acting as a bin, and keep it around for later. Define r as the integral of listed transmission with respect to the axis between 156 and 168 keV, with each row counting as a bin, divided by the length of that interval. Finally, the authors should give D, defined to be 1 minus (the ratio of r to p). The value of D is 0.00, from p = 17.9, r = 17.9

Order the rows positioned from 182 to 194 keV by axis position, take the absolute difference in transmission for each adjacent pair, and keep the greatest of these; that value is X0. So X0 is 0.6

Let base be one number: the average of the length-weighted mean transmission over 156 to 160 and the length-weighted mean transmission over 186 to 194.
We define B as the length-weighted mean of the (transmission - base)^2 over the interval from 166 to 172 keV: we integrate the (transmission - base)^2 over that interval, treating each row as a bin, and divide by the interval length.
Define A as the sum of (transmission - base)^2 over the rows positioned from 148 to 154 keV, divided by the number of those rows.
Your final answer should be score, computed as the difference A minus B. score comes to -0.3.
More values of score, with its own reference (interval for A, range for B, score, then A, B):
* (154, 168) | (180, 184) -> 0.0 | 0.22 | 0.18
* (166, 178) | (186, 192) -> 0.3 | 0.41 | 0.11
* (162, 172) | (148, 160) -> 0.3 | 0.37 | 0.11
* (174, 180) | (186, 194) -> -0.1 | 0.33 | 0.40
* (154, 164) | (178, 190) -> 0.0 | 0.22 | 0.17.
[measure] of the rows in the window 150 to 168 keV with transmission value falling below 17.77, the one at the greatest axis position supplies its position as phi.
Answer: 167.0 keV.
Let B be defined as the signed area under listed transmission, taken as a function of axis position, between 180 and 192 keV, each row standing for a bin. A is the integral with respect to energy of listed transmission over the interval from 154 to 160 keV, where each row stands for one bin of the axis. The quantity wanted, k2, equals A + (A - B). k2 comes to 3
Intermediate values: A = 108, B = 213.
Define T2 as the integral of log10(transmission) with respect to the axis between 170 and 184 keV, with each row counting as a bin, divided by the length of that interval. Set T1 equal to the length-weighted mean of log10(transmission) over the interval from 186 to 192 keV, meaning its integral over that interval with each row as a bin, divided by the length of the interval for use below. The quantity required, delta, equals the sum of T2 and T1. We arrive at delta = 2.49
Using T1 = 1.24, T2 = 1.25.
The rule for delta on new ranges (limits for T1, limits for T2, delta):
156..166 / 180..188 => 2.51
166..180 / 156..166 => 2.50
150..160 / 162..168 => 2.50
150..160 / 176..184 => 2.51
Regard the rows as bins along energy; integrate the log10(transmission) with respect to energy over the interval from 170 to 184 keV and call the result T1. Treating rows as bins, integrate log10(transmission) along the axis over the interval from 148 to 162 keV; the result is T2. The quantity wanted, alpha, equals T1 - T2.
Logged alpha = -0.14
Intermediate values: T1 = 17.4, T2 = 17.59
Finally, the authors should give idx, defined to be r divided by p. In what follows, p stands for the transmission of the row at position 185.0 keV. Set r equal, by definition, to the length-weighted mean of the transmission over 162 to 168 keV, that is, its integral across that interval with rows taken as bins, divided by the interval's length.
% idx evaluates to 0.97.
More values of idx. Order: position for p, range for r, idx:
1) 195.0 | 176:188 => 0.98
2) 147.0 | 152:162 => 0.95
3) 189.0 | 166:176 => 0.96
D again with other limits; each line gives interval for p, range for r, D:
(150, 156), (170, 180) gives 0.01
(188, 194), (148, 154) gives -0.04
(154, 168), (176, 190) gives 0.00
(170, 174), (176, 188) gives -0.05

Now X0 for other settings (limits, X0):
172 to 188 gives 0.9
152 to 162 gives 0.5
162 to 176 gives 1.1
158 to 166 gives 1.1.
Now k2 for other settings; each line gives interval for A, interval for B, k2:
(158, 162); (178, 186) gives 2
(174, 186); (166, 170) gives 361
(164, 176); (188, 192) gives 340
